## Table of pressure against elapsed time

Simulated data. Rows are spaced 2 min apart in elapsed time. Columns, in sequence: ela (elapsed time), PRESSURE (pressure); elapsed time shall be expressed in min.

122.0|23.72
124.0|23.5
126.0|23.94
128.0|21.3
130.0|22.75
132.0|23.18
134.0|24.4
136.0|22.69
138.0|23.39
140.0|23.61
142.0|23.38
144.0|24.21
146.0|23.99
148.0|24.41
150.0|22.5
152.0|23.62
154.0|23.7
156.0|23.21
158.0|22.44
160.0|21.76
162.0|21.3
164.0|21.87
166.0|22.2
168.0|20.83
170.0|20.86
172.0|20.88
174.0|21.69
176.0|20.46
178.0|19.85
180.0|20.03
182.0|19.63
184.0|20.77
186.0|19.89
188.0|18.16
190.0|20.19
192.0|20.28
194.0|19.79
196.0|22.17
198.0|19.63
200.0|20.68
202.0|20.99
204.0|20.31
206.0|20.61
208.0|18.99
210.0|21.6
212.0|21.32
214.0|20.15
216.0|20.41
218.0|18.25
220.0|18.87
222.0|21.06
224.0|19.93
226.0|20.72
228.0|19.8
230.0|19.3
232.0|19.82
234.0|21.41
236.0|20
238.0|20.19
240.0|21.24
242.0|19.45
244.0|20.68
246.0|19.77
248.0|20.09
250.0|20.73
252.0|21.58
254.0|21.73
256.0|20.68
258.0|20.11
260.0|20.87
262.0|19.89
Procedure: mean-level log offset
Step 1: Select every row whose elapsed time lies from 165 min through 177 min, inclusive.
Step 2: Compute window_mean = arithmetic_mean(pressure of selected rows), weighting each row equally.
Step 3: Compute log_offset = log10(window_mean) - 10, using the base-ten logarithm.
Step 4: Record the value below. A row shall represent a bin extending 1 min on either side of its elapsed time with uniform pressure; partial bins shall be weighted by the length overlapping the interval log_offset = -8.675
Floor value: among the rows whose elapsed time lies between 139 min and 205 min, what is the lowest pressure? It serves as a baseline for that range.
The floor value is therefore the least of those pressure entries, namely 18.16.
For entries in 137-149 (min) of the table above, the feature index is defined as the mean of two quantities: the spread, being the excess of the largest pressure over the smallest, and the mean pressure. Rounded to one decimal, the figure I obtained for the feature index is 12.4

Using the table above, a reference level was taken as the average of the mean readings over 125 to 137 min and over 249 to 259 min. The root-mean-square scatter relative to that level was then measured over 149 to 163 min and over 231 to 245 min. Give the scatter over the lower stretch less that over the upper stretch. -0.68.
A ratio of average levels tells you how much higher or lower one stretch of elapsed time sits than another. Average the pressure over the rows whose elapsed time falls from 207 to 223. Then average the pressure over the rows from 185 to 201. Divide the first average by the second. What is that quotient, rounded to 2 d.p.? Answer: 1.00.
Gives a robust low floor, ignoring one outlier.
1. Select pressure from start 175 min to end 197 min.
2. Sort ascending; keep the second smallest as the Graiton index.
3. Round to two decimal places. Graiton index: 19.63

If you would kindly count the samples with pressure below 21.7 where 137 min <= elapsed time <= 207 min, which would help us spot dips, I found 20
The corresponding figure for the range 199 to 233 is 17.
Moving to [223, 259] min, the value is 17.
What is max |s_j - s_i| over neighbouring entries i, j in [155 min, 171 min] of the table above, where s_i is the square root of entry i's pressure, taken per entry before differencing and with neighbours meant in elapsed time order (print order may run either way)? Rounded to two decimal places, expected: 0.15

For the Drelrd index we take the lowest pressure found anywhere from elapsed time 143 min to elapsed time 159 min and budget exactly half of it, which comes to 11.2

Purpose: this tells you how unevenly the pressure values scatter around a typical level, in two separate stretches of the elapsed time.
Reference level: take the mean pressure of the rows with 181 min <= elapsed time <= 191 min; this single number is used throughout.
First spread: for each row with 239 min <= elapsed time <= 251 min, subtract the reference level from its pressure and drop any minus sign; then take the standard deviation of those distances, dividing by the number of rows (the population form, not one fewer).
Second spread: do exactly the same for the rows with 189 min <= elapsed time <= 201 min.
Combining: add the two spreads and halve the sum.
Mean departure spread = 0.66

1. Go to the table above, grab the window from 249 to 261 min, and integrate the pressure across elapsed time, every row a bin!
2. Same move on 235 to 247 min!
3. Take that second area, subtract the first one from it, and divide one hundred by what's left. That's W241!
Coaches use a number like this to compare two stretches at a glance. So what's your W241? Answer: -11.4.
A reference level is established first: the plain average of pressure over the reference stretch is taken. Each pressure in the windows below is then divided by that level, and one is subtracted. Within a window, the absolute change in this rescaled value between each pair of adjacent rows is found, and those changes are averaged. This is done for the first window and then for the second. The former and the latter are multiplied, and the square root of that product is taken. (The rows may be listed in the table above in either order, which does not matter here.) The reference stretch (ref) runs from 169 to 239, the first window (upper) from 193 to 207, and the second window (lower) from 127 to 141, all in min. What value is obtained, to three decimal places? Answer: 0.053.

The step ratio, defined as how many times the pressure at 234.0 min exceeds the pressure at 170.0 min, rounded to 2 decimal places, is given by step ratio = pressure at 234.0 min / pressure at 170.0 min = 1.03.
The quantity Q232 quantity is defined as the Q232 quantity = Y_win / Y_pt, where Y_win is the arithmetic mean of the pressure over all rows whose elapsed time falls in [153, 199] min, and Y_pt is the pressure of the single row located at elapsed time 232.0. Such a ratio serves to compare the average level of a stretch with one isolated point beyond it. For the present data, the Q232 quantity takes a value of 1.06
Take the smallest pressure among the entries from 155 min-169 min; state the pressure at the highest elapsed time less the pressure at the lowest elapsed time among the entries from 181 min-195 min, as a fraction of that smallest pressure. 0.01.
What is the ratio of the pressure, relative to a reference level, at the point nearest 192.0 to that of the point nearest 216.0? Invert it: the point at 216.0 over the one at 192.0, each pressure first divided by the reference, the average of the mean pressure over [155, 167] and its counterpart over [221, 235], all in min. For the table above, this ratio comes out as 1.01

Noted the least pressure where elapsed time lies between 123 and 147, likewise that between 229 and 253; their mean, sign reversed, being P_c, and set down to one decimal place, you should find -20.3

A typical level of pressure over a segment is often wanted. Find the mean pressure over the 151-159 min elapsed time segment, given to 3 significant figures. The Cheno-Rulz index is 23.2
